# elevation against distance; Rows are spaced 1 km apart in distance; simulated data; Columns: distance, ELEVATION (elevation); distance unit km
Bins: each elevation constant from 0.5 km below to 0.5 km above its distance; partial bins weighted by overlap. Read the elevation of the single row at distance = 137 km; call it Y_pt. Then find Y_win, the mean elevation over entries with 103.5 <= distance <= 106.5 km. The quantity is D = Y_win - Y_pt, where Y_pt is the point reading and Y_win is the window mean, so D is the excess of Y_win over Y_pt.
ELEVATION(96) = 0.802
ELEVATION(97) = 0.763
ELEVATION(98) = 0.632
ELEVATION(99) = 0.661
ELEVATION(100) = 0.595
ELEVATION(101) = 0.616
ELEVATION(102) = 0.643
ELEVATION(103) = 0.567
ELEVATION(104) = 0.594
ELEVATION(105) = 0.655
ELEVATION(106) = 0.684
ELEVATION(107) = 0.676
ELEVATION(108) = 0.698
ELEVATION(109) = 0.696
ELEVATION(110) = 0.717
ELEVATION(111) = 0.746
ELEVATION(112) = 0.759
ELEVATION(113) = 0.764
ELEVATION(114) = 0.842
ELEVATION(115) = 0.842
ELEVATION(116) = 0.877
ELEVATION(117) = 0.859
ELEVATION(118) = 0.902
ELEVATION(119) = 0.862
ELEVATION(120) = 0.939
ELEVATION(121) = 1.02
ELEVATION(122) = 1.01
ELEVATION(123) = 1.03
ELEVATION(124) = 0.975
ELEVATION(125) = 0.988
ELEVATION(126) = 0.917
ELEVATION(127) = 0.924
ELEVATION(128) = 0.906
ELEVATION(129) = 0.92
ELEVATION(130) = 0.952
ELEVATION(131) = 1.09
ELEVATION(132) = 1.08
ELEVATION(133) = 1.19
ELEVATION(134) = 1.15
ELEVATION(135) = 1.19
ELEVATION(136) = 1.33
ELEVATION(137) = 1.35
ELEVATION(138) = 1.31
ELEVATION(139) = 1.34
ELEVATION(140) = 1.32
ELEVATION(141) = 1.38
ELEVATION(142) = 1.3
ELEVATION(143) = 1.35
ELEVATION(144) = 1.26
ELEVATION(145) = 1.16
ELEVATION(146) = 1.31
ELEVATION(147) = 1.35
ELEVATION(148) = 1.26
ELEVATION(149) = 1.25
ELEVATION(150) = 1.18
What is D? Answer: -0.71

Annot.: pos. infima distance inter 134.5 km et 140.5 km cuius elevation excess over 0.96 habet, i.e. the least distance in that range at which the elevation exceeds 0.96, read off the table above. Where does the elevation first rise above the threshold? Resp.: 135 km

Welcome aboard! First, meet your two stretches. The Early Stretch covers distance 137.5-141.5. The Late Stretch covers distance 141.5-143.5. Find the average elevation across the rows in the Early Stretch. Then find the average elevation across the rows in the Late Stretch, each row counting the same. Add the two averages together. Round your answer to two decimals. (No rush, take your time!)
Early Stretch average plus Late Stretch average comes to 2.66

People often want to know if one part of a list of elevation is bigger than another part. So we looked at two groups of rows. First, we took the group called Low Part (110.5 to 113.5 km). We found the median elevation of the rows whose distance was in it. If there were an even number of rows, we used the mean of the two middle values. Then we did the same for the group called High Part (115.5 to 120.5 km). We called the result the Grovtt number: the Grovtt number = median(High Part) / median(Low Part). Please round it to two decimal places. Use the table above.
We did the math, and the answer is 1.16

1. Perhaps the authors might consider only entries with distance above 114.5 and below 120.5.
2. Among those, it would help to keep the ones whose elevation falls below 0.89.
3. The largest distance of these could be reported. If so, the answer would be 119 km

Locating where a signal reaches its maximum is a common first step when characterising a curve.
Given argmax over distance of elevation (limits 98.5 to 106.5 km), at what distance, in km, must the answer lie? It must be 106 km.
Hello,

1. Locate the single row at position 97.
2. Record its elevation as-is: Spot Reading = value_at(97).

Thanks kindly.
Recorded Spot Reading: 0.763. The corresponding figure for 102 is 0.643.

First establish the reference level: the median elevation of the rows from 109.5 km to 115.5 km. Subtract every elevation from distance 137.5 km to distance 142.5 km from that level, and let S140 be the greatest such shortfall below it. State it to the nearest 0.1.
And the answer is -0.5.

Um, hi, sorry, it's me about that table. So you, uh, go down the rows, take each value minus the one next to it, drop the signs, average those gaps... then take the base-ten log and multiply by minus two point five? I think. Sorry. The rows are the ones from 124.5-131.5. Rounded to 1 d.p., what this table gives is 3.3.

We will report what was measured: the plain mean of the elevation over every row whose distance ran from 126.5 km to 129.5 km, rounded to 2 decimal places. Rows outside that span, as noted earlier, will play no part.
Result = 0.92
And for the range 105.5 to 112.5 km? 0.71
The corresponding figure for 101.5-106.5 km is 0.63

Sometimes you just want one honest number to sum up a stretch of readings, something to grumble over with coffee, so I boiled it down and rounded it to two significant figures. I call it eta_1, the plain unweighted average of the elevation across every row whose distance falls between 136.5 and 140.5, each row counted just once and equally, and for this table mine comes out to 1.3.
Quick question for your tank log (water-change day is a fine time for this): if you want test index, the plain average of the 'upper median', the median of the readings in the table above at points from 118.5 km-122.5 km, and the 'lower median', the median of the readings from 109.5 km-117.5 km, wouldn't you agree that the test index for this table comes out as 0.89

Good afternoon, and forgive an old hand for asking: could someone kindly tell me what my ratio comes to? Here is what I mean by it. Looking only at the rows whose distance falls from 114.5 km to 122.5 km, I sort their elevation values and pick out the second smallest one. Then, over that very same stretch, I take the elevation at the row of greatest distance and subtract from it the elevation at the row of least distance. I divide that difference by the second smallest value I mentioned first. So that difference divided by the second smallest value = 0.196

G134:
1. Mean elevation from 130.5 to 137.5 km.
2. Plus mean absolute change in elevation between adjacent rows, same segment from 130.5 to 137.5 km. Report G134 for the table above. 1.3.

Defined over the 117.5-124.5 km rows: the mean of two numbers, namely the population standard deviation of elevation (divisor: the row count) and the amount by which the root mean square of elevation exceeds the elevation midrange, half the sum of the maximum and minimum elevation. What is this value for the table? 0.039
